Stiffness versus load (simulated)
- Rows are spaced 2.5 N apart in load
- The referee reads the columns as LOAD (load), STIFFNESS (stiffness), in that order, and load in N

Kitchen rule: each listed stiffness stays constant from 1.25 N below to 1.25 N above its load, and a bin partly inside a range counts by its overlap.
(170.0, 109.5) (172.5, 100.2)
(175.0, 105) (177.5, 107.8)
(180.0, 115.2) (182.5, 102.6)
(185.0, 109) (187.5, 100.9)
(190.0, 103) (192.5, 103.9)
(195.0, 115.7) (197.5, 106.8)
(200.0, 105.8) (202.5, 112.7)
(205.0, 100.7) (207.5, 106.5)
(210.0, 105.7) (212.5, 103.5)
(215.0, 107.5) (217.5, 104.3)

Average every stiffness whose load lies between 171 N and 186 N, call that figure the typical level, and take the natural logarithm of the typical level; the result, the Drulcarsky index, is 4.67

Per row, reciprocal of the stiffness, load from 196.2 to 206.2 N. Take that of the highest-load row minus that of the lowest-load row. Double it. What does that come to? 0.0011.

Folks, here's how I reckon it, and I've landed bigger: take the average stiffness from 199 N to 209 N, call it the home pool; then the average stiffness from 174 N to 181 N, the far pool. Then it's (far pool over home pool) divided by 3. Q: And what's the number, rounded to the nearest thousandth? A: 0.342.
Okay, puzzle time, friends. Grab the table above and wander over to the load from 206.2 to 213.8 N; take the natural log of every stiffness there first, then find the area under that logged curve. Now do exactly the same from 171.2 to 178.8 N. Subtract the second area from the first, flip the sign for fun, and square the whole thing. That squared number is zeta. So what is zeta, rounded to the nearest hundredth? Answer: 0.00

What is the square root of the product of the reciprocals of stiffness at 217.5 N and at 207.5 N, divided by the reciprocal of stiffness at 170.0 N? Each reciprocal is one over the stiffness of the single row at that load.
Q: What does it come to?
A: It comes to 1.04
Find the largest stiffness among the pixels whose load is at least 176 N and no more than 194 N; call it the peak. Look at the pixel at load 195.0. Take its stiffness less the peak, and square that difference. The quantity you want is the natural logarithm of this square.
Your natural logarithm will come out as -1.4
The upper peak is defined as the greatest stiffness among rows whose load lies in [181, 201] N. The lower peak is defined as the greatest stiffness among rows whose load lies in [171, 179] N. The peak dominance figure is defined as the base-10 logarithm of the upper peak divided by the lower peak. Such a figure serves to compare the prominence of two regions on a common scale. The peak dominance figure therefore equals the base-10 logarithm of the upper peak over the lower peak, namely 0.031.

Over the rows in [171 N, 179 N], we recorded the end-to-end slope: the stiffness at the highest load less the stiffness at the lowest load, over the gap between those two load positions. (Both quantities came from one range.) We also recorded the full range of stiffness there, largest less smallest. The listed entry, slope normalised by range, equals 0.20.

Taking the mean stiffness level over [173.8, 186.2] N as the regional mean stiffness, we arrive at 108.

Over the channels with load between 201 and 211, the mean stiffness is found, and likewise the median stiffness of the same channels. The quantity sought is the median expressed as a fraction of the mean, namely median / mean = 0.9972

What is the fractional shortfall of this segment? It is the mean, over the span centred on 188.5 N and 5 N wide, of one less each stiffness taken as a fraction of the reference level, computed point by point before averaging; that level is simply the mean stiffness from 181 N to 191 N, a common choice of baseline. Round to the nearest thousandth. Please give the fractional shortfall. 0.019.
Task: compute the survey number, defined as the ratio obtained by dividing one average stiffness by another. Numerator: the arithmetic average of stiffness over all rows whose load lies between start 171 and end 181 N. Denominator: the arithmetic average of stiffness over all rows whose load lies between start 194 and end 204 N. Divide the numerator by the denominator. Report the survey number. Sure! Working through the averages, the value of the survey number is 0.97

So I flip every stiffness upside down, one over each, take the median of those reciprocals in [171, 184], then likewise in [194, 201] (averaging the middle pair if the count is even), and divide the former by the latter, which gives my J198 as 1.02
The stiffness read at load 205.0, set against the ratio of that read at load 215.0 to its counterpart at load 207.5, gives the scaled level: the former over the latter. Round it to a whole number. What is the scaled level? 100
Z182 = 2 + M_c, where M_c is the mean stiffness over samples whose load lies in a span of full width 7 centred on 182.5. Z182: 111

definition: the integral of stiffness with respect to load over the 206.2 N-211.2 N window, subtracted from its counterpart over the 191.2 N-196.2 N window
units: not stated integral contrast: 18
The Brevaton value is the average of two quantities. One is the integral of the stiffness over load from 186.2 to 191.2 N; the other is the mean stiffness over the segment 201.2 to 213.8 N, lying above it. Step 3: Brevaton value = 308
